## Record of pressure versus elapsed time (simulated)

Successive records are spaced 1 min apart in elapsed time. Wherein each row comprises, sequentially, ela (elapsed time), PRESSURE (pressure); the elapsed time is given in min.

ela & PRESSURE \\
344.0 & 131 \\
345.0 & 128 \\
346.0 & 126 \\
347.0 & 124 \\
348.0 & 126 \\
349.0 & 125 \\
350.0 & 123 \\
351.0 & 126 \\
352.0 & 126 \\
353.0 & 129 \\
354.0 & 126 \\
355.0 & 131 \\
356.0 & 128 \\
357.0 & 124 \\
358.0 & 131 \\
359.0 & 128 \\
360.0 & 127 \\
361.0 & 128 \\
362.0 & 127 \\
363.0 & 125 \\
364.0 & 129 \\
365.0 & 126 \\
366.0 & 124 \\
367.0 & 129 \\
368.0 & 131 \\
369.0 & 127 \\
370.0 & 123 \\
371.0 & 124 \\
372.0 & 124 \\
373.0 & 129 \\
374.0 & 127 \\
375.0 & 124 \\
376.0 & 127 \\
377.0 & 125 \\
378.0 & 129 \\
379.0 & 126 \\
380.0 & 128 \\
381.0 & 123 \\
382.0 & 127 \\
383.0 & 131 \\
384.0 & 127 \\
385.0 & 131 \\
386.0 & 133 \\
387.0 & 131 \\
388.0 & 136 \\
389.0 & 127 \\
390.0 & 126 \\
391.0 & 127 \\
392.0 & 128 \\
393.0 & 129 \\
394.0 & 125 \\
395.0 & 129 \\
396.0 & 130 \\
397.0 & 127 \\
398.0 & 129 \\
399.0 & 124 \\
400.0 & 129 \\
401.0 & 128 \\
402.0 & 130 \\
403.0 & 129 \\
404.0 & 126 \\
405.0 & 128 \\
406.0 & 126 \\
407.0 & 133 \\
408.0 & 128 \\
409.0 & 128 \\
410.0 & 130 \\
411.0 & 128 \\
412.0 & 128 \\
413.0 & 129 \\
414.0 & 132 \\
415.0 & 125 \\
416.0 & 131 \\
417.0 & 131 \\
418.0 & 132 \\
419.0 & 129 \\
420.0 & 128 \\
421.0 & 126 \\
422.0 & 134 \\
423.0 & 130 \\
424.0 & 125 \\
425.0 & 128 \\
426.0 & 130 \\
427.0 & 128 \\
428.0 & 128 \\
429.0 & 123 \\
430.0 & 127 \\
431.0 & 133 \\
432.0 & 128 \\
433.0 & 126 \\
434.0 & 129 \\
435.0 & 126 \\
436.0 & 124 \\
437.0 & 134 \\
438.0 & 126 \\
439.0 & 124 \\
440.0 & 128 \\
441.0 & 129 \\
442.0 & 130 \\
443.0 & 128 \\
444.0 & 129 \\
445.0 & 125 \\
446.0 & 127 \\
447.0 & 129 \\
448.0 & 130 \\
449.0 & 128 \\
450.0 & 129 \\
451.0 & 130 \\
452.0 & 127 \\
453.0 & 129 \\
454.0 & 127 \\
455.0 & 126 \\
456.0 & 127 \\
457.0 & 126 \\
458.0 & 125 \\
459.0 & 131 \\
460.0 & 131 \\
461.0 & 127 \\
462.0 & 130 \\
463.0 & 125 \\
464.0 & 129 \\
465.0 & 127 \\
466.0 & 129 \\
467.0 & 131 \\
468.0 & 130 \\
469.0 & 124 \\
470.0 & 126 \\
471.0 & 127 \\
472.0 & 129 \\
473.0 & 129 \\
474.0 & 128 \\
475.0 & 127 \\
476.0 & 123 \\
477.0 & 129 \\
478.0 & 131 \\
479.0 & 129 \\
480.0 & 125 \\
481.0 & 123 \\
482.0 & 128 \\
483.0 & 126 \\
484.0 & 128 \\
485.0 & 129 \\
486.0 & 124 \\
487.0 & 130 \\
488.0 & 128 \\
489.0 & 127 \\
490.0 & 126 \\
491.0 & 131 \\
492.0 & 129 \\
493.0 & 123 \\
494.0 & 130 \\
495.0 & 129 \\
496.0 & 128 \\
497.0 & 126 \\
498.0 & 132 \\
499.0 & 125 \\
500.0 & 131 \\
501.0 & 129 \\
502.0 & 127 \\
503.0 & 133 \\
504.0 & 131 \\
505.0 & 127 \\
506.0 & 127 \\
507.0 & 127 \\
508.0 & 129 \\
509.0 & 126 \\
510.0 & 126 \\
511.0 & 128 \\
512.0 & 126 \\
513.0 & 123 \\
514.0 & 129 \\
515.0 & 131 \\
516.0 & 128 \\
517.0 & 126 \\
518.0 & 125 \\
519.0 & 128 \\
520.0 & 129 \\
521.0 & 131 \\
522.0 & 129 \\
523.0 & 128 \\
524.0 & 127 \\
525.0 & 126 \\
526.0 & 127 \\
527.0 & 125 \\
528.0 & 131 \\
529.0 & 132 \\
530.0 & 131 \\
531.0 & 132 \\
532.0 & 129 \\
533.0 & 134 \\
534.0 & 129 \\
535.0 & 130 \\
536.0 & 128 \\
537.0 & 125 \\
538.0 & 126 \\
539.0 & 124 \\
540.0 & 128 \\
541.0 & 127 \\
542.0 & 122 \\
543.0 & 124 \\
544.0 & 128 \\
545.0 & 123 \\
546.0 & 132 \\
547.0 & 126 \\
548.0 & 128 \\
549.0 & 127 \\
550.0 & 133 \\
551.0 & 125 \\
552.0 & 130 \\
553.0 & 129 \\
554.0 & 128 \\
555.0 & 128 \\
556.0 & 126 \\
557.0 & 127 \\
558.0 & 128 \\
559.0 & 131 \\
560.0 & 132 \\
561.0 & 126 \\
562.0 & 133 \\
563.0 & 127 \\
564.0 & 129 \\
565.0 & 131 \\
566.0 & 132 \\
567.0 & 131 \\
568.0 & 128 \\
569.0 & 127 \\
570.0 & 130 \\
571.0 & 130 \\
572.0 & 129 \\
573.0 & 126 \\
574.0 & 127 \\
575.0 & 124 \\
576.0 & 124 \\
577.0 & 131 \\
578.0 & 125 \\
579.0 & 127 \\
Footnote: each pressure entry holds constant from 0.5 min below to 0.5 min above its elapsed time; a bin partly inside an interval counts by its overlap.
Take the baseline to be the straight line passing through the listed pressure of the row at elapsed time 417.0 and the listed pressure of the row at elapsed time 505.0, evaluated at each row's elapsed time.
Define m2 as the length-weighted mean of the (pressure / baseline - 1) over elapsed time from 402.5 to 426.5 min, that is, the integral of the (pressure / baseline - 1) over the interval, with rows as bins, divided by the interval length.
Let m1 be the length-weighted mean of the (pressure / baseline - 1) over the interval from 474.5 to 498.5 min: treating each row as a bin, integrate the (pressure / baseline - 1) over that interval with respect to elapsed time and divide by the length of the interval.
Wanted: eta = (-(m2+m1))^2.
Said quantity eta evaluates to 0.0004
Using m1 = 0.00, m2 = -0.017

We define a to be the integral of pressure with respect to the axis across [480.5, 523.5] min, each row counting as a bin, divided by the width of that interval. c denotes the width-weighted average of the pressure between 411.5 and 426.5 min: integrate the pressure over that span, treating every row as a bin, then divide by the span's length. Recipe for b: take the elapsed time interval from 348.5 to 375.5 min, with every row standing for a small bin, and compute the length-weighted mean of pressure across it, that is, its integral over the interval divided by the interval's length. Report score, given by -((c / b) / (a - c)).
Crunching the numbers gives 0.7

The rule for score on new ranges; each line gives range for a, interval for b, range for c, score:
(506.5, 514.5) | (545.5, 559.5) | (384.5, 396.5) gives 0.4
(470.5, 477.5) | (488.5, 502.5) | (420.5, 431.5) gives 1.1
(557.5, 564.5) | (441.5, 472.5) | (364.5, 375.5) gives -0.3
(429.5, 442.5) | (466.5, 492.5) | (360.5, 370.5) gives -0.9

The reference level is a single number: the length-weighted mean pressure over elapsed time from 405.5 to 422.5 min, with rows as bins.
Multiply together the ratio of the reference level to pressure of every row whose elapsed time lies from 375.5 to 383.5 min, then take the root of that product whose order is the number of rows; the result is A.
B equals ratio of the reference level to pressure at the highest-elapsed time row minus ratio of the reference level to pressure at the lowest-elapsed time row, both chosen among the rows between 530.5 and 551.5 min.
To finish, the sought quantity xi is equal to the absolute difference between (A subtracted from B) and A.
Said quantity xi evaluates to 1.98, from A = 1.02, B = 0.05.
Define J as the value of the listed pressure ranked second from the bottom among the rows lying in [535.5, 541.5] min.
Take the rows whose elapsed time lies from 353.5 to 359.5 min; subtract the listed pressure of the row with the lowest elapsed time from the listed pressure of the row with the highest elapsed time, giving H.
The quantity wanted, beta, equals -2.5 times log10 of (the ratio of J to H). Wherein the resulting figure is -4.49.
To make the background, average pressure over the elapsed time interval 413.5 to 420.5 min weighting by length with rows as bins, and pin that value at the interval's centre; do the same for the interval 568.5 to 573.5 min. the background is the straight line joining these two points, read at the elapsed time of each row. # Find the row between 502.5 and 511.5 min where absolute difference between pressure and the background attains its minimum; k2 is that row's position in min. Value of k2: 508.0 min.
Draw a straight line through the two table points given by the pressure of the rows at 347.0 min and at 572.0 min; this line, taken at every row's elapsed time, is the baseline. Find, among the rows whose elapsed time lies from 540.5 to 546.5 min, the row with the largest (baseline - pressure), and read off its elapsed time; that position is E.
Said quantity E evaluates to 542.0 min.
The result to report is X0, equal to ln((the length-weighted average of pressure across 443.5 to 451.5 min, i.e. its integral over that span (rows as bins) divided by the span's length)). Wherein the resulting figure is 4.85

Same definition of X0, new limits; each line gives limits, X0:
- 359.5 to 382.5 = 4.84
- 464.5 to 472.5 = 4.85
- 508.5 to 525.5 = 4.85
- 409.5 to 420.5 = 4.86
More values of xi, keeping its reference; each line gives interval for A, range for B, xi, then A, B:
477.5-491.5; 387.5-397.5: 1.96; 1.01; 0.07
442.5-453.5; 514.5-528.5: 2.02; 1.01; 0.00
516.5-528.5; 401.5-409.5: 2.01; 1.01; 0.02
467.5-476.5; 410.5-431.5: 2.07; 1.02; -0.04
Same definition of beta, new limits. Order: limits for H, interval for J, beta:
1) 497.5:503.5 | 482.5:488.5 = -5.25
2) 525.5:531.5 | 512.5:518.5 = -3.49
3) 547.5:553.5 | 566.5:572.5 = -5.27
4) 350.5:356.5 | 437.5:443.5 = -4.50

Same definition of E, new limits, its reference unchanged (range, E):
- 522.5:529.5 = 527.0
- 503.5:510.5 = 510.0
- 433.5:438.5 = 436.0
